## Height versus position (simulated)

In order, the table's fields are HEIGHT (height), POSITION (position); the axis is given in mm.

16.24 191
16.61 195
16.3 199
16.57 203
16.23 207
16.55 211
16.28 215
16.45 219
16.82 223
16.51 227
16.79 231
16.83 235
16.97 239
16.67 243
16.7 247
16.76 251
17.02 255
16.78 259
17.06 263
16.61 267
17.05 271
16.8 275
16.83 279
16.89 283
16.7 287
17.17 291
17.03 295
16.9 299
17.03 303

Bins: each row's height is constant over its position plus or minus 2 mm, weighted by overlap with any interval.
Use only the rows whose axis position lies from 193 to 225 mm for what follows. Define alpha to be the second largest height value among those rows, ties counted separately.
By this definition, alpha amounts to 16.61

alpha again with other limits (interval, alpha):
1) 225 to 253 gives 16.83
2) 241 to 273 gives 17.05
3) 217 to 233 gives 16.79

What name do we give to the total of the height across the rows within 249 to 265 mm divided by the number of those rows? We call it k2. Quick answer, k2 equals 16.9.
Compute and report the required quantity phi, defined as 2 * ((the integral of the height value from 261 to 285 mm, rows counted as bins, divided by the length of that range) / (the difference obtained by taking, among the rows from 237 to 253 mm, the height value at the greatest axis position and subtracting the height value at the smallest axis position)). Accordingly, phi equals -161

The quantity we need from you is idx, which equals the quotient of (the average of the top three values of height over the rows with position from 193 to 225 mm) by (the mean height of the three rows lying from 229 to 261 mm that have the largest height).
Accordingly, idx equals 0.984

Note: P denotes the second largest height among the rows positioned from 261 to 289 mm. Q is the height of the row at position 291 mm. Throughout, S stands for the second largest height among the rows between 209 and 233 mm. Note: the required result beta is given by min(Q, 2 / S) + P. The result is 17.2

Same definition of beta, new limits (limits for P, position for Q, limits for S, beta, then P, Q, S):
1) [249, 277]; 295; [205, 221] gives 17.2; 17.05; 17.03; 16.45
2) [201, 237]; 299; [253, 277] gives 16.9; 16.82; 16.9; 17.05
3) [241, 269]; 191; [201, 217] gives 17.1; 17.02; 16.24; 16.55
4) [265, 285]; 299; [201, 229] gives 17.0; 16.89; 16.9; 16.57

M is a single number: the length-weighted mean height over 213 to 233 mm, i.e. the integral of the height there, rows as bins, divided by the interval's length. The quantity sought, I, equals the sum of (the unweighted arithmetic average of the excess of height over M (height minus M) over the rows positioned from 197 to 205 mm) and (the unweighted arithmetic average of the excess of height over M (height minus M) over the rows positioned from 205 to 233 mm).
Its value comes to -0.19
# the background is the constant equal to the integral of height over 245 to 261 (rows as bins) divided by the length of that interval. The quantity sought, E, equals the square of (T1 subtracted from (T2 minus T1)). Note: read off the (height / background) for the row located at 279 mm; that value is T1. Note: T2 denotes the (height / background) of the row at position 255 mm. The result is 0.98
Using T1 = 1.001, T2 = 1.01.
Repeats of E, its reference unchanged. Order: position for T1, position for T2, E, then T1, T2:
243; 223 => 0.97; 0.991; 1.00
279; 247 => 1.02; 1.001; 0.99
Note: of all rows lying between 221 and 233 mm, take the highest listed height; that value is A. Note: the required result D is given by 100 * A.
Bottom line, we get 1682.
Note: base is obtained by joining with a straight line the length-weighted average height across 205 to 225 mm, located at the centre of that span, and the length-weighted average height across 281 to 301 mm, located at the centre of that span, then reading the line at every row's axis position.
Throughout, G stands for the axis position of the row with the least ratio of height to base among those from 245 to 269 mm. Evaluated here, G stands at 267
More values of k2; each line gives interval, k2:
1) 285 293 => 16.9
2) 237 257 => 16.8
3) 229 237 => 16.8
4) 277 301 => 16.9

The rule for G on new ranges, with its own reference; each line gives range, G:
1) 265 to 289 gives 287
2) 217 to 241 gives 219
